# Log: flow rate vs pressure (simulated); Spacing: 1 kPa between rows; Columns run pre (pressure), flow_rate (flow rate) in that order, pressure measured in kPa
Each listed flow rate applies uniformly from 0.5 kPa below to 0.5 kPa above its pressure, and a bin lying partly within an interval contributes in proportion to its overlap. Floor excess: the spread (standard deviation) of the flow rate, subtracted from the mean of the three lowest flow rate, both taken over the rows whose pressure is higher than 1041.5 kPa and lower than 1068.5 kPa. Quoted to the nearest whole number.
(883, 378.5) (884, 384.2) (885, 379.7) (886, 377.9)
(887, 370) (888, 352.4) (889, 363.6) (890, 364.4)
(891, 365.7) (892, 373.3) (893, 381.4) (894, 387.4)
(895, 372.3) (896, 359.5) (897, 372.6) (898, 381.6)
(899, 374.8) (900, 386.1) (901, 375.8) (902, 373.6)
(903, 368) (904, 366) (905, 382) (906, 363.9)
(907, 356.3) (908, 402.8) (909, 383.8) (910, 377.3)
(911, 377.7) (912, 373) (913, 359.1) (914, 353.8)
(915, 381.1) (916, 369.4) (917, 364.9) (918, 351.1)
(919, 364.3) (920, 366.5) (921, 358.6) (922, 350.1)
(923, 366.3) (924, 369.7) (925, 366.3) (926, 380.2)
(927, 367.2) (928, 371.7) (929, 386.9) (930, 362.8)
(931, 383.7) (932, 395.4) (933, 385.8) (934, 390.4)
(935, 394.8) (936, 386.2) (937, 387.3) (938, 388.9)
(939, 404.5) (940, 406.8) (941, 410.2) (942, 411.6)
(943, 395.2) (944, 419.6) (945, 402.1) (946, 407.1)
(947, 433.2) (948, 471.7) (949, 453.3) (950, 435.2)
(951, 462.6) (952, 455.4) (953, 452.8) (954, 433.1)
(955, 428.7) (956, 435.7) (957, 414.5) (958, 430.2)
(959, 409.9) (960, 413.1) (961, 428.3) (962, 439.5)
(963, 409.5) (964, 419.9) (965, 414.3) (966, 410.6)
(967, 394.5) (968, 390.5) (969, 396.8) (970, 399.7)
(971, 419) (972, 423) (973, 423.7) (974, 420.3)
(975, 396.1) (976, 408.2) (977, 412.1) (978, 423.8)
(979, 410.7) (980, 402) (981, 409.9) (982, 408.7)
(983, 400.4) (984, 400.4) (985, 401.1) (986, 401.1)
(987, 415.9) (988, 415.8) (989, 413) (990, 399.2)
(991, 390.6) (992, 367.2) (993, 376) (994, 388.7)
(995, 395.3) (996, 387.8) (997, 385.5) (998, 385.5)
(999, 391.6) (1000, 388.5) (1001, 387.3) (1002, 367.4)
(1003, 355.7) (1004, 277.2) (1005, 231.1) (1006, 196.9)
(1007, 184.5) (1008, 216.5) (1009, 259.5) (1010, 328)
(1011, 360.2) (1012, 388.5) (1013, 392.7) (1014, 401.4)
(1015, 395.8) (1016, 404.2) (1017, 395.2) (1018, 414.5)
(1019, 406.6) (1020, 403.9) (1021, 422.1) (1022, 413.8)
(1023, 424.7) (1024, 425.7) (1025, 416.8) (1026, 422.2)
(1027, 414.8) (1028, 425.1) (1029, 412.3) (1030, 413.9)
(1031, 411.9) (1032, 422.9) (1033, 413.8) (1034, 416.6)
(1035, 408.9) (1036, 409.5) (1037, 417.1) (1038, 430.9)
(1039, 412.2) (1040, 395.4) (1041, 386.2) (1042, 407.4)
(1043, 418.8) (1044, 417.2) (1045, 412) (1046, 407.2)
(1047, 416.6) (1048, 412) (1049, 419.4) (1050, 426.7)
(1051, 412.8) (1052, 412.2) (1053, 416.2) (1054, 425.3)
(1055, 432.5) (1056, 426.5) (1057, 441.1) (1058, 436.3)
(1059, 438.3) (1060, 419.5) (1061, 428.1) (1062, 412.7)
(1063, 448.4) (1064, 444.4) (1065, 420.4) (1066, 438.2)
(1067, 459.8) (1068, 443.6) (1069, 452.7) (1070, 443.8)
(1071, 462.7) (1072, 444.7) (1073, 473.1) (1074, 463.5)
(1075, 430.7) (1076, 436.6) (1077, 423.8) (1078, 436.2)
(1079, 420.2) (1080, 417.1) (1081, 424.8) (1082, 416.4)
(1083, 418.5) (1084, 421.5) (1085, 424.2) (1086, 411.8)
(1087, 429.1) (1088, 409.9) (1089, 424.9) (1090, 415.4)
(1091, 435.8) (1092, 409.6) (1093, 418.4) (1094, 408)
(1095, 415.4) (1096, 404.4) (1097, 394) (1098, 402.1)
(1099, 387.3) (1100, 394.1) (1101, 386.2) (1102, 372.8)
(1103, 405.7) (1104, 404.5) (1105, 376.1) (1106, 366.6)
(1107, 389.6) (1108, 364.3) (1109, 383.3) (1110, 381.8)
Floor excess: 395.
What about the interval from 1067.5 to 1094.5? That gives 392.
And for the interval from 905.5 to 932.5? 339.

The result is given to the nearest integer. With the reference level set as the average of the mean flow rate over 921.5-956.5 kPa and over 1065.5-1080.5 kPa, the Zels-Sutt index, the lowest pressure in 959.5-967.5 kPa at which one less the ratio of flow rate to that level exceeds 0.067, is 967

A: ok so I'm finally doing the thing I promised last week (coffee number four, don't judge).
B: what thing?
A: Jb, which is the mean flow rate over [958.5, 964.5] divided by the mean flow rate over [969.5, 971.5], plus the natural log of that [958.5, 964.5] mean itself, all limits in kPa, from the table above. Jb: 7.07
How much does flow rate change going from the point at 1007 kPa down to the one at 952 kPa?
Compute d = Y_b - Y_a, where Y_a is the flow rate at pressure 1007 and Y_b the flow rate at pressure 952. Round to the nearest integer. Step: 271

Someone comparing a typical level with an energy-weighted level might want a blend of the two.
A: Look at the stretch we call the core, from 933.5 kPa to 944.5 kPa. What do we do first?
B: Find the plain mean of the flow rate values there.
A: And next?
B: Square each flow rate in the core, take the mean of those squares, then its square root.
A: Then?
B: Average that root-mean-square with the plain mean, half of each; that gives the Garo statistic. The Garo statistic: 400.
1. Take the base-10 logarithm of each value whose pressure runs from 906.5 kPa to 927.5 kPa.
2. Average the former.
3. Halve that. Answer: 1.28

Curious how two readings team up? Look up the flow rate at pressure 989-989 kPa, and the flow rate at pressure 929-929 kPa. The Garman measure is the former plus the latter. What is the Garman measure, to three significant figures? 800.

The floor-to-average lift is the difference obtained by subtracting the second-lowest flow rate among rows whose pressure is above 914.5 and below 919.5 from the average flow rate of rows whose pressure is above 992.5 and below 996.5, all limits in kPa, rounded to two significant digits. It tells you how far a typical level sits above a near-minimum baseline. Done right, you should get 23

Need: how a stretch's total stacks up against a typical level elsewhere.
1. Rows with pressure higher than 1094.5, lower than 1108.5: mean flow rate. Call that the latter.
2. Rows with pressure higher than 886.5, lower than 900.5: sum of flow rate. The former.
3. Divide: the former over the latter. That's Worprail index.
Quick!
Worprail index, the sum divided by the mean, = 13.3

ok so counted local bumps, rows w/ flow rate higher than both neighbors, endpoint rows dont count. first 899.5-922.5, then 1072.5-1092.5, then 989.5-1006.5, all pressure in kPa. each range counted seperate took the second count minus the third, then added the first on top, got 10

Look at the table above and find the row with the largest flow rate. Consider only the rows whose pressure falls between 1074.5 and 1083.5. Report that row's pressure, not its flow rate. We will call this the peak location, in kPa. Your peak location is 1076 kPa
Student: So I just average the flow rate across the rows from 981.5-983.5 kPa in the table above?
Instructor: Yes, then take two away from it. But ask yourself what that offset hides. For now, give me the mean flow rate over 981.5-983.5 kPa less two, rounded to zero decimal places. 403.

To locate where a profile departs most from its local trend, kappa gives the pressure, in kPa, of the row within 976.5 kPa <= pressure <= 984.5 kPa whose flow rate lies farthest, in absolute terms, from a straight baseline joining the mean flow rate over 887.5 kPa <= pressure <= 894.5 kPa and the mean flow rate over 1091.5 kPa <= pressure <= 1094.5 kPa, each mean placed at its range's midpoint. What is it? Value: 978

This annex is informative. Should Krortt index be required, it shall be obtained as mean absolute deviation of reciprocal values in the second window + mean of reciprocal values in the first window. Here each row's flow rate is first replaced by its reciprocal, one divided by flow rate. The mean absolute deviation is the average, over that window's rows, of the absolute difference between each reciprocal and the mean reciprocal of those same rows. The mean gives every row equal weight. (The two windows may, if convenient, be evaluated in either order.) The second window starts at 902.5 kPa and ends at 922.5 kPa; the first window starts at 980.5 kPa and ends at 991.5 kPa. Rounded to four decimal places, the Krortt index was 0.0025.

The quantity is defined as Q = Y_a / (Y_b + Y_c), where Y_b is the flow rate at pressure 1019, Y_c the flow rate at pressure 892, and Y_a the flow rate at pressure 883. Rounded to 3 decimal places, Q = 0.485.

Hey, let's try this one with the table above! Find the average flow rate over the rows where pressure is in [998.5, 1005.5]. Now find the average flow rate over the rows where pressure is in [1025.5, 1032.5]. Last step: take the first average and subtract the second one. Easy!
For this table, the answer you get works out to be -75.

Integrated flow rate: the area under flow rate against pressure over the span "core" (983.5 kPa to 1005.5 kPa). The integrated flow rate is 8322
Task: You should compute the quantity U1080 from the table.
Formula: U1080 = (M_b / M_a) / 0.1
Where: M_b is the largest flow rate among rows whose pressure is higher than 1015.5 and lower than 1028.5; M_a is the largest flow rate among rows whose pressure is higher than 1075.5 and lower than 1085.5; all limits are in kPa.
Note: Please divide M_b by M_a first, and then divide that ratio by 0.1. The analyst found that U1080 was 9.8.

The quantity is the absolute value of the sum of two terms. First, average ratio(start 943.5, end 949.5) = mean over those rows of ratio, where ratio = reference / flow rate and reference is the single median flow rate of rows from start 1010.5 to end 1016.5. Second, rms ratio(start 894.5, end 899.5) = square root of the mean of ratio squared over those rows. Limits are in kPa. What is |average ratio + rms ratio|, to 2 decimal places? 1.98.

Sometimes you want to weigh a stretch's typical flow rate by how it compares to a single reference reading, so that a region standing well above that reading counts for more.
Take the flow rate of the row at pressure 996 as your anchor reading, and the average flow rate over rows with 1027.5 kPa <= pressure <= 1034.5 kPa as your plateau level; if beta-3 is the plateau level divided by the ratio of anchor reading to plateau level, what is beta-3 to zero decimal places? 448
